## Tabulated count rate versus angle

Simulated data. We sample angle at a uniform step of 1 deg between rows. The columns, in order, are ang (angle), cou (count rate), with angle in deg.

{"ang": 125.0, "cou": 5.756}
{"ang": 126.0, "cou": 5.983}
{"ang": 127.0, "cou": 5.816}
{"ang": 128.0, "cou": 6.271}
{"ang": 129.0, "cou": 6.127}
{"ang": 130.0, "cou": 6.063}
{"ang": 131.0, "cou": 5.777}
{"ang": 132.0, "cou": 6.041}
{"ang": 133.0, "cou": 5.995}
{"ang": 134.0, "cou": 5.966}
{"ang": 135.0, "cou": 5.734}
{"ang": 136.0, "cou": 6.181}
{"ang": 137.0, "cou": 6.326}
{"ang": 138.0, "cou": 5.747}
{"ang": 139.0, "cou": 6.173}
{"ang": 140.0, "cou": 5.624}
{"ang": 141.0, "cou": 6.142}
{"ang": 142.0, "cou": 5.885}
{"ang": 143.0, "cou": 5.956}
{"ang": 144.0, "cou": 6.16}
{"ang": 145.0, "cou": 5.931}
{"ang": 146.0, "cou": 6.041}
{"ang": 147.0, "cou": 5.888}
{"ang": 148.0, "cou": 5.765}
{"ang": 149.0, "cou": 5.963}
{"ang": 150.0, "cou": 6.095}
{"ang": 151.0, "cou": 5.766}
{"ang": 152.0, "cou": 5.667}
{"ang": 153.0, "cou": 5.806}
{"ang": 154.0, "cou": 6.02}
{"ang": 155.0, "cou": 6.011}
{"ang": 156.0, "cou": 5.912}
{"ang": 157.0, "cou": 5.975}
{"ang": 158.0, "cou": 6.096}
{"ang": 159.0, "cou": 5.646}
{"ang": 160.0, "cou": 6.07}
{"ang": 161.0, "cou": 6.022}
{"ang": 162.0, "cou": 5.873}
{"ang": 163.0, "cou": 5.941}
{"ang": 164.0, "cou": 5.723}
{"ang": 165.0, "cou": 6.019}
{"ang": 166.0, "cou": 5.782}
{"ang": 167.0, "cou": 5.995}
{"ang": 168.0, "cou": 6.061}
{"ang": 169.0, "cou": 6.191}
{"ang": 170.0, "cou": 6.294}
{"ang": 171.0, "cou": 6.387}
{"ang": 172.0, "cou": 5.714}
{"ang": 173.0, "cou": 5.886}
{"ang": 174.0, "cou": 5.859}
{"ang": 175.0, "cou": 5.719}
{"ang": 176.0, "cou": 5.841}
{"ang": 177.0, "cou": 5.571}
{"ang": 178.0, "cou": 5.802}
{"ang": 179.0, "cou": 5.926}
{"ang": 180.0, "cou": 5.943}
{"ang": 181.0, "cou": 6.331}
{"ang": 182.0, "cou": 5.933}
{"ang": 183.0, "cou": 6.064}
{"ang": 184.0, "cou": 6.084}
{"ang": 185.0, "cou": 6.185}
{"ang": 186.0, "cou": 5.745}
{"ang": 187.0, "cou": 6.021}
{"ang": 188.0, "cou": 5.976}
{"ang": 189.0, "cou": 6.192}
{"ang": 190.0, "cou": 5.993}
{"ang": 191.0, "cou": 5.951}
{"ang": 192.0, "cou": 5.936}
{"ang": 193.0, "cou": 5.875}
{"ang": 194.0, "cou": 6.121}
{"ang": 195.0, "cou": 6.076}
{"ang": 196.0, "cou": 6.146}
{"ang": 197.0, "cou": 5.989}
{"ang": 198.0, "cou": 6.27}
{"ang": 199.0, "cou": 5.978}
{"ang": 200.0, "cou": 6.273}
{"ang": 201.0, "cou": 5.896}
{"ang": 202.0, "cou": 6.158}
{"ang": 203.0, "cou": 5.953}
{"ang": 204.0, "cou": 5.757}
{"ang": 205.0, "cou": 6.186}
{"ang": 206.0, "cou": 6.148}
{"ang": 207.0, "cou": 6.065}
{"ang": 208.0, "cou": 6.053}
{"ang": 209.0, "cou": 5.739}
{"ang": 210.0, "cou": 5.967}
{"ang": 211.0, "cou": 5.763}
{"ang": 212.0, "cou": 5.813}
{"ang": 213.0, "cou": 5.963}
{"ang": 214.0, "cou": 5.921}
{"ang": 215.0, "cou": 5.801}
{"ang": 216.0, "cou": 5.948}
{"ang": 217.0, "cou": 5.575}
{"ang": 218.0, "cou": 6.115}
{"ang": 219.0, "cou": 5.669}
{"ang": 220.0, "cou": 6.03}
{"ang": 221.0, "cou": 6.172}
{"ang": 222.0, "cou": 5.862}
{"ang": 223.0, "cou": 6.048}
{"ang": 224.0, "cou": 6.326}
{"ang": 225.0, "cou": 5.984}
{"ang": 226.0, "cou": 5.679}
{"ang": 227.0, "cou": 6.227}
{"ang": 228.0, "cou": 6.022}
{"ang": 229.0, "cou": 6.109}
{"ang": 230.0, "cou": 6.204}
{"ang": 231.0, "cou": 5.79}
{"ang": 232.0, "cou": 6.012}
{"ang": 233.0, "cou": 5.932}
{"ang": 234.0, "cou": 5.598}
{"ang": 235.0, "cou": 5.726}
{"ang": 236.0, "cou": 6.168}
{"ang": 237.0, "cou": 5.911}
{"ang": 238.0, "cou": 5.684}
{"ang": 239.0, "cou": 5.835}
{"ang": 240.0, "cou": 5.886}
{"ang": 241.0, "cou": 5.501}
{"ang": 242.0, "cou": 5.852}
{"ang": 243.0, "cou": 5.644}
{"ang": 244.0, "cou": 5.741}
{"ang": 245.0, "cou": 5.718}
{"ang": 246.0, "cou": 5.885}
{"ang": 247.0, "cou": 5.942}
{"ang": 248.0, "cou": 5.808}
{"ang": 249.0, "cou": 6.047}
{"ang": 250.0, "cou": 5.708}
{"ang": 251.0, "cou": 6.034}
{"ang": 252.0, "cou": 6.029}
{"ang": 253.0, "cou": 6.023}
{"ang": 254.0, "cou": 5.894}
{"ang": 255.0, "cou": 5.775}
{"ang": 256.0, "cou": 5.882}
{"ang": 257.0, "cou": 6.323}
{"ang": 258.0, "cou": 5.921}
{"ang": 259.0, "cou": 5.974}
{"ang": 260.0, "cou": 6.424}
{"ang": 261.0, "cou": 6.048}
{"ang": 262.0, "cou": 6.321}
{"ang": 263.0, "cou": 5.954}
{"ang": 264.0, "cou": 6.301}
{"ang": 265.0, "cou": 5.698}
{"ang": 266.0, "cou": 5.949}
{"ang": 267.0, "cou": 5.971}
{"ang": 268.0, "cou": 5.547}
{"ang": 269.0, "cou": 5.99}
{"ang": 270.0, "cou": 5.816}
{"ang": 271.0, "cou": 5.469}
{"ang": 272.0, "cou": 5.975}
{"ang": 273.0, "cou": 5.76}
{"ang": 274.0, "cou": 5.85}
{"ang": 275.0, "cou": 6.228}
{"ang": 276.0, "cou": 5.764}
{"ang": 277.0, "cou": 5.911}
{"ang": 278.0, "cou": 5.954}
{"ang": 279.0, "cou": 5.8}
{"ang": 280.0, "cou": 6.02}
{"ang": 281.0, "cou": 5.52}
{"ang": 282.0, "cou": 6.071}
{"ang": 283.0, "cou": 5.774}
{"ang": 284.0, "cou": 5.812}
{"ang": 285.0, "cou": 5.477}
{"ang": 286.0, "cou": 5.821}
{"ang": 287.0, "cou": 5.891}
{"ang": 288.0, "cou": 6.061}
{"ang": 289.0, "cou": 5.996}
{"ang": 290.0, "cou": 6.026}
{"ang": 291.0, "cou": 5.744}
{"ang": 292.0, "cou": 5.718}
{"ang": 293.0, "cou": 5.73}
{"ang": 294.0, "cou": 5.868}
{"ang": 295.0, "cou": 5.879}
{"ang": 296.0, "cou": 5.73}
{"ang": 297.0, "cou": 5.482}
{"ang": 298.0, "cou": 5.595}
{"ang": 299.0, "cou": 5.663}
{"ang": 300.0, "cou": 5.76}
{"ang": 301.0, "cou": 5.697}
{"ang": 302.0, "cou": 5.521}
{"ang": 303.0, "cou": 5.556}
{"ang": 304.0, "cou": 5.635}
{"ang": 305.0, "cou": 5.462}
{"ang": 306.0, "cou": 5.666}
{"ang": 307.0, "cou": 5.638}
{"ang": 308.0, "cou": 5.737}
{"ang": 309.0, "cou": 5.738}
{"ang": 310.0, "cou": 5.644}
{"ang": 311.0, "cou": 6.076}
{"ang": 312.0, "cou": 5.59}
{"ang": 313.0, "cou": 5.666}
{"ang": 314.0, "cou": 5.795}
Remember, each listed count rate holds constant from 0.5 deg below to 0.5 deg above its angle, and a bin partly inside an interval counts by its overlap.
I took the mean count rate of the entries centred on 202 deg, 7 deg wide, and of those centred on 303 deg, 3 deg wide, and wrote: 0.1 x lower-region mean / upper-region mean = 0.1082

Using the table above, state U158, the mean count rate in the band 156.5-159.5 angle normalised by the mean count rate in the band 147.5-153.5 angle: 1.01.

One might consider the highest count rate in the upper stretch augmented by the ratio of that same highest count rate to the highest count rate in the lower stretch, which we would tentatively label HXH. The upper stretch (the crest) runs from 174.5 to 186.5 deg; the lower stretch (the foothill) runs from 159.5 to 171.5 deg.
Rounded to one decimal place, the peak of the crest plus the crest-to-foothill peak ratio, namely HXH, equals 7.3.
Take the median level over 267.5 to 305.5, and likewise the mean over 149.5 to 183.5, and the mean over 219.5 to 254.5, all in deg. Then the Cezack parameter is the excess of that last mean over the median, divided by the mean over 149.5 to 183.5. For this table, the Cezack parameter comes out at 0.0246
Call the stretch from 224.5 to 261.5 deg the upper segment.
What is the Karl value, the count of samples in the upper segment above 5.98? 14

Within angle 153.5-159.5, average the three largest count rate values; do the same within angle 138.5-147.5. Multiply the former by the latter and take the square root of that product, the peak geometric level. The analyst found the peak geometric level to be 6.10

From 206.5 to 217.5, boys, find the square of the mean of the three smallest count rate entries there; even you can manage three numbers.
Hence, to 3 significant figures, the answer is 32.4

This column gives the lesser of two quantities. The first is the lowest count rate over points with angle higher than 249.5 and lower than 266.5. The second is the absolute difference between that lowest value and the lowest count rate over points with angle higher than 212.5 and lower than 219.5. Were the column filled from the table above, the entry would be 0.12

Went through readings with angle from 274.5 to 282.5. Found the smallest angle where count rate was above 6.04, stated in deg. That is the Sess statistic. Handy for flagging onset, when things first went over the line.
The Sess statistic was 275.0 deg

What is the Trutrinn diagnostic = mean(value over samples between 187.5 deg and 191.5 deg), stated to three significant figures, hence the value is 6.03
